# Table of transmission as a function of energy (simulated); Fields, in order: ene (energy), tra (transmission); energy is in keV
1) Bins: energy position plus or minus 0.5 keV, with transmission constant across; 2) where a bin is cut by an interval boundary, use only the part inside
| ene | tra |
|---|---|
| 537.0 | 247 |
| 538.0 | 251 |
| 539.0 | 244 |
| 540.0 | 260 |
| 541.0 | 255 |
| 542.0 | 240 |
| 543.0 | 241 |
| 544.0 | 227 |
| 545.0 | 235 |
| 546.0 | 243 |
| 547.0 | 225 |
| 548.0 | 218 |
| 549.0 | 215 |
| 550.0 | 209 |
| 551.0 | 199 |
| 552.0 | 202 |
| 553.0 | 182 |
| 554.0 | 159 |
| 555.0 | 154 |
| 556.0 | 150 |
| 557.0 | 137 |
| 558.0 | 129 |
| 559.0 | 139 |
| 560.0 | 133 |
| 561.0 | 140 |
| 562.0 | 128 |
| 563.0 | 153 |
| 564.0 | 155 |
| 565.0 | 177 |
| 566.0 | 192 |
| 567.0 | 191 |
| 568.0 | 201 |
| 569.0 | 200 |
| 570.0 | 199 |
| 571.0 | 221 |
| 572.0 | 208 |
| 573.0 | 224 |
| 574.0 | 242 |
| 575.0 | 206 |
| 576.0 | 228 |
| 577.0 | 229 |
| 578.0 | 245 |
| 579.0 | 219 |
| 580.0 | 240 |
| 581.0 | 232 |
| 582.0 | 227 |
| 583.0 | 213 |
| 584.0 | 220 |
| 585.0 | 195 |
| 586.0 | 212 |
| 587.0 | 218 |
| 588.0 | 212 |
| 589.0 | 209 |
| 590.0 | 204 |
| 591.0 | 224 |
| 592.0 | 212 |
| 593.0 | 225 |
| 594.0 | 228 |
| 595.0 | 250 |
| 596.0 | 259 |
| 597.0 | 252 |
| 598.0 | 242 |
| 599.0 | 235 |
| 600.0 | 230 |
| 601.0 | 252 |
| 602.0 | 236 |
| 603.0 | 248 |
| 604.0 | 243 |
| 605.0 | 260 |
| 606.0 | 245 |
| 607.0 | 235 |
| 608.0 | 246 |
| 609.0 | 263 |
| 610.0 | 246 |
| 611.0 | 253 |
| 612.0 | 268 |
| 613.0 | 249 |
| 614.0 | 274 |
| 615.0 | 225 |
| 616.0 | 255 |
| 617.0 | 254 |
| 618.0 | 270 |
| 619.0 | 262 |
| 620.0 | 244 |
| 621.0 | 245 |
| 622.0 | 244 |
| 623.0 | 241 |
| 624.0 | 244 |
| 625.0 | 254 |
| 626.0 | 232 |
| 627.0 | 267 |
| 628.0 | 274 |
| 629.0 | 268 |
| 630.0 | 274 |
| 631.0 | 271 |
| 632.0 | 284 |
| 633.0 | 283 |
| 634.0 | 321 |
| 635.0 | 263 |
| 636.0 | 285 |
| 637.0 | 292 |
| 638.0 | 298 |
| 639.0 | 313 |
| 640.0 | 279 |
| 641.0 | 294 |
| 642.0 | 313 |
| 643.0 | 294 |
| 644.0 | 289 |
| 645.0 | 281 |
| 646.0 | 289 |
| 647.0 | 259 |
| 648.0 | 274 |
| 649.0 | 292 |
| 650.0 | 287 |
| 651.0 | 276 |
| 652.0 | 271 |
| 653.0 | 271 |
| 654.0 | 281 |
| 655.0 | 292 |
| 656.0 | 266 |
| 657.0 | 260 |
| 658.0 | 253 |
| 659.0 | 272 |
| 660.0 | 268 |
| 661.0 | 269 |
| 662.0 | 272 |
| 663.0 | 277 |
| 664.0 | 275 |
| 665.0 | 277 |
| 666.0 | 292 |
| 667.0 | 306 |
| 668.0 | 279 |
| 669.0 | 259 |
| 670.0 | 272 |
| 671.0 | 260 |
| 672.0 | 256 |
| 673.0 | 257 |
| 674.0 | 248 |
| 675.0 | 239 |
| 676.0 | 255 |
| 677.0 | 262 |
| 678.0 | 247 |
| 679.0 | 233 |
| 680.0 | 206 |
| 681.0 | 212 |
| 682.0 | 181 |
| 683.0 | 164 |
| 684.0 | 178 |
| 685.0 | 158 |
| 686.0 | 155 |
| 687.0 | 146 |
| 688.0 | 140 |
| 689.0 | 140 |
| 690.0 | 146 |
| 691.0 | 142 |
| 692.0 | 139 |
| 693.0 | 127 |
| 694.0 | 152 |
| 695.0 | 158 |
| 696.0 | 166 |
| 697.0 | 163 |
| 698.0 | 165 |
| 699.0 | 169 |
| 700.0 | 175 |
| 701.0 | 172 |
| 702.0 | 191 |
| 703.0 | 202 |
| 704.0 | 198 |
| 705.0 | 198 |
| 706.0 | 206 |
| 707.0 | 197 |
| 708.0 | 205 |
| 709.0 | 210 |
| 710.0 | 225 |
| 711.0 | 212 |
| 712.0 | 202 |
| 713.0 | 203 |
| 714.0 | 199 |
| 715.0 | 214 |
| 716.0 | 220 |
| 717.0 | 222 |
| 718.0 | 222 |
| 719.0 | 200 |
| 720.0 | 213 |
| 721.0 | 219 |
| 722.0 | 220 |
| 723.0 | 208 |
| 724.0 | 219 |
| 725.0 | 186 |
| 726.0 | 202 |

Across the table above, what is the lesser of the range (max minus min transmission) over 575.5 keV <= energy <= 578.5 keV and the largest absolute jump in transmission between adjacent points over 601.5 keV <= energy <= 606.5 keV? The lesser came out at 17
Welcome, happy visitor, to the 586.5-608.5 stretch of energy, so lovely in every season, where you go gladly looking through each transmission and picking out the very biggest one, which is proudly 260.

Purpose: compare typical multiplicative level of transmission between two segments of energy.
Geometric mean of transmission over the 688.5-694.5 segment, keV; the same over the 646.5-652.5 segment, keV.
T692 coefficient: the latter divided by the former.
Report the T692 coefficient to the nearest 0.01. 1.96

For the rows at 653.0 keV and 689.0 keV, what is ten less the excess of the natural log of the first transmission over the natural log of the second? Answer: 9.3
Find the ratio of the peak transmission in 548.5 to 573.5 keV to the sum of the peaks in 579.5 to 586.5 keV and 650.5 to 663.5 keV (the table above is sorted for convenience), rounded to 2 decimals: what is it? 0.42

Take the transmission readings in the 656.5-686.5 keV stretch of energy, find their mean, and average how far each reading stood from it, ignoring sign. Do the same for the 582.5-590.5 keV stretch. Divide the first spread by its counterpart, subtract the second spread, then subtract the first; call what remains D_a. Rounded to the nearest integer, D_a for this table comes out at -32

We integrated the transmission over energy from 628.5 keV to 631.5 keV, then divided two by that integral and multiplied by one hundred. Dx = 0.246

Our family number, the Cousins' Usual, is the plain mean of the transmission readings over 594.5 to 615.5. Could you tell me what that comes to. 248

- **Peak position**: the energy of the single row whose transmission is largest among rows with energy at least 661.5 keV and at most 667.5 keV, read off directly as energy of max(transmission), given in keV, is 667.0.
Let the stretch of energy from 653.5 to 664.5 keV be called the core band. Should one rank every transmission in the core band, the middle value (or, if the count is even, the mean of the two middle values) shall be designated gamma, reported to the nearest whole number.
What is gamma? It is 272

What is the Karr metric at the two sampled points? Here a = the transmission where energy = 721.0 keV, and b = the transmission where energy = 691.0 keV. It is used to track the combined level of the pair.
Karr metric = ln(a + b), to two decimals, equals 5.89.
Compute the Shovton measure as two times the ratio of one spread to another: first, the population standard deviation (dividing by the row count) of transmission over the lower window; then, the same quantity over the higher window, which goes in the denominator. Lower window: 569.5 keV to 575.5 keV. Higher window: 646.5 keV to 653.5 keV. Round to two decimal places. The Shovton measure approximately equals 2.81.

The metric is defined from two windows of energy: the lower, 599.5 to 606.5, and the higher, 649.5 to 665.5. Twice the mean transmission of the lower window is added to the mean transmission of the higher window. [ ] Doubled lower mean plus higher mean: 763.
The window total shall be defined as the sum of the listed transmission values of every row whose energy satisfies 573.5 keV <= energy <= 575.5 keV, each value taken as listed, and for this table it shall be 448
